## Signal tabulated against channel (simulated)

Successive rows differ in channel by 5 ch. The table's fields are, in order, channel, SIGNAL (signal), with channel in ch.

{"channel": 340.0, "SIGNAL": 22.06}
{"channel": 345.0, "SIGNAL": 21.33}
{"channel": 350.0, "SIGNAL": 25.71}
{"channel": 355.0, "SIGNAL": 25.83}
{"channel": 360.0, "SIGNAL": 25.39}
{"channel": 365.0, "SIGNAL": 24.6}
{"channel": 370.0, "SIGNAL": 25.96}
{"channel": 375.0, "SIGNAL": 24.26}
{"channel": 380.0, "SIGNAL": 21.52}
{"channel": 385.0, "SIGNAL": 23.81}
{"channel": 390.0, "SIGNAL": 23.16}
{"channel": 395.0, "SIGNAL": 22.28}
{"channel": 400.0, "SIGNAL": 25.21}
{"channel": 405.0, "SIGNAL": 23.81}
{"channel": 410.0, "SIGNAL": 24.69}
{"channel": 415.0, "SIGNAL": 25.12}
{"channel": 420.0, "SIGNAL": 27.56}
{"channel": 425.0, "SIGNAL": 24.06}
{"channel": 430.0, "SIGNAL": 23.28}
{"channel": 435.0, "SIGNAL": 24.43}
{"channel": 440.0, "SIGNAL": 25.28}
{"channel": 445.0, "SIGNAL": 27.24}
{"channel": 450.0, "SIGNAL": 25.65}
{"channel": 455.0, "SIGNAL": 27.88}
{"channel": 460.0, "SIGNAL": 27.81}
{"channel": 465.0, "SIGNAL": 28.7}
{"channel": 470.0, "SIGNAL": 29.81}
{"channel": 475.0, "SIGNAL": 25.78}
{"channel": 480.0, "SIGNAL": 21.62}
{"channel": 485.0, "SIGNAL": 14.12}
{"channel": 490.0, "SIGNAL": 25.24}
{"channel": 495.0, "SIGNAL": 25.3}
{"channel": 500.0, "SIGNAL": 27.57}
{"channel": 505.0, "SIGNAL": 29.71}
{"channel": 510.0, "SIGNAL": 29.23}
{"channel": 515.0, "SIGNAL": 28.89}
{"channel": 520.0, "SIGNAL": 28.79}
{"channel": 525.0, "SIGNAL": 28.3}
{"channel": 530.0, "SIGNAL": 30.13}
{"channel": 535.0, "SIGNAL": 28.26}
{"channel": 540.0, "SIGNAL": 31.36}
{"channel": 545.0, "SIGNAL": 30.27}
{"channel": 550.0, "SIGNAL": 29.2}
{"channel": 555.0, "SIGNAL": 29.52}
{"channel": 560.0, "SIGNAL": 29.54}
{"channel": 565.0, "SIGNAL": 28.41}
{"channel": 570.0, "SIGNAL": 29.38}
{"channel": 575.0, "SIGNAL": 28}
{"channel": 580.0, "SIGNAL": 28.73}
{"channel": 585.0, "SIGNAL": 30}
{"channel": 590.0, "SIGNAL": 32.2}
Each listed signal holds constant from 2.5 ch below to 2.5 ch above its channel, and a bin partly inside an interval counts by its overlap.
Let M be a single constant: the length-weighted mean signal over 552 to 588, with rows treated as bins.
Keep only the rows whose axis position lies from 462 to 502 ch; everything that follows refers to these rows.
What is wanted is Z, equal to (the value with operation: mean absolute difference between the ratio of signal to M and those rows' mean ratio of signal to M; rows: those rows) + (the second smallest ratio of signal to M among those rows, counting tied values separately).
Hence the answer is 0.86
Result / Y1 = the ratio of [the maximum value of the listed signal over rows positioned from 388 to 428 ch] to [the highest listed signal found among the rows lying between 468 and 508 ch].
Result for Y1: 0.92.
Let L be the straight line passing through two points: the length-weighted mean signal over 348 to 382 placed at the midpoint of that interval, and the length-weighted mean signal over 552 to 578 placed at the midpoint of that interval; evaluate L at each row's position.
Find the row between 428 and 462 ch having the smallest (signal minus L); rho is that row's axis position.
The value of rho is 430.0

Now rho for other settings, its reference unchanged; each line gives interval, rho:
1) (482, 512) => 485.0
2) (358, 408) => 380.0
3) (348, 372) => 365.0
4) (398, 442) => 430.0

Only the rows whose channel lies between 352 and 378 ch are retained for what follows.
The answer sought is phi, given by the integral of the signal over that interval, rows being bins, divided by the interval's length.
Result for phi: 25.1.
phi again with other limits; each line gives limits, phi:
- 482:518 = 25.7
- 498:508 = 28.7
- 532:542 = 29.7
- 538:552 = 30.3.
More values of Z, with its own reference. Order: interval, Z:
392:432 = 0.84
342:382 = 0.79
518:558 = 1.00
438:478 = 0.92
